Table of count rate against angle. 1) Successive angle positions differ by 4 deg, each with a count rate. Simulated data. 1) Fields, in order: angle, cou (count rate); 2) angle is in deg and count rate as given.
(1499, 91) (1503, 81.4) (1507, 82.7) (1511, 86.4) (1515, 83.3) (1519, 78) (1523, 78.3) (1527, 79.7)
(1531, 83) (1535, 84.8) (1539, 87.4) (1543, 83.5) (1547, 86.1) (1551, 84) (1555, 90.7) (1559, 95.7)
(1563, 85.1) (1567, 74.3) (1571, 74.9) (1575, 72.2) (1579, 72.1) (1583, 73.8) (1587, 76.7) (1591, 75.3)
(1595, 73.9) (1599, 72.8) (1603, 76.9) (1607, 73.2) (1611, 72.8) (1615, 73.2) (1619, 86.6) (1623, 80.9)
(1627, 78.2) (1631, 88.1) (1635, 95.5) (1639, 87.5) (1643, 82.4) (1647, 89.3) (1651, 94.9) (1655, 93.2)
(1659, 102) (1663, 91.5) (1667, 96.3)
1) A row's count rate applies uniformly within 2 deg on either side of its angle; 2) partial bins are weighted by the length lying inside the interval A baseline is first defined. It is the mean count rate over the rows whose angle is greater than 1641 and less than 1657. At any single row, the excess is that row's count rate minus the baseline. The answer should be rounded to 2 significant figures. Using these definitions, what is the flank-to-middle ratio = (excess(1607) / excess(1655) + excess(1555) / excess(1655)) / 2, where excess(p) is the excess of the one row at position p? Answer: -2.5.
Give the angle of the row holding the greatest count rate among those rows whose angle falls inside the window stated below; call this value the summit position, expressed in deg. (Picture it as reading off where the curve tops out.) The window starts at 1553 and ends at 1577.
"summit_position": 1559 deg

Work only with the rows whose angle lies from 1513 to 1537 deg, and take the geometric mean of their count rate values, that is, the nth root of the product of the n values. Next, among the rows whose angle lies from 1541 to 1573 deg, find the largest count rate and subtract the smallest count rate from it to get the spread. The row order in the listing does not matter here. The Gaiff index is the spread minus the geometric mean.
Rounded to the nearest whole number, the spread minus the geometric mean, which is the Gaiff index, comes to -60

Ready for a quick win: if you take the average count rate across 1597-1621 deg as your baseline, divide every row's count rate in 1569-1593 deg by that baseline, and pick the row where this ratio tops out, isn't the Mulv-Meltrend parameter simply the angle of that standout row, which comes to 1587 deg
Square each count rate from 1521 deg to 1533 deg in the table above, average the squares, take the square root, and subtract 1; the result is 79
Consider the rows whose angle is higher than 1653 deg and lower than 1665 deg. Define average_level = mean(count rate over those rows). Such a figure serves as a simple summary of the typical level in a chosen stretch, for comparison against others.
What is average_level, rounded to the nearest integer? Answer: 96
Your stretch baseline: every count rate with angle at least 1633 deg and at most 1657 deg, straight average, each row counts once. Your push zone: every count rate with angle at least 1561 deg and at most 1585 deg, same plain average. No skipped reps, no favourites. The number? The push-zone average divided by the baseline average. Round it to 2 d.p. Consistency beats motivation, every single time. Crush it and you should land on 0.83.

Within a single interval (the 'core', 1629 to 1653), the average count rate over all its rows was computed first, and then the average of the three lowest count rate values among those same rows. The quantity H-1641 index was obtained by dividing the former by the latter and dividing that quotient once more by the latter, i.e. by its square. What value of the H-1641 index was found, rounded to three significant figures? 0.0121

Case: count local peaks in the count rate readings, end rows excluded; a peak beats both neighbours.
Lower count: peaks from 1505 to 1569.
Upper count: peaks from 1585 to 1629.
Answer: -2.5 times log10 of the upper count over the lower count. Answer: 0.8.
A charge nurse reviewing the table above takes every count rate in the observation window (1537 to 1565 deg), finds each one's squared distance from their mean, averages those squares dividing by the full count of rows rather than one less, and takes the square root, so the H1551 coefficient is 4.0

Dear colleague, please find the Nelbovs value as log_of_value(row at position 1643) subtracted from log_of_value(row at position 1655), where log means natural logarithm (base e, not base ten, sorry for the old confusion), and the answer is 0.12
